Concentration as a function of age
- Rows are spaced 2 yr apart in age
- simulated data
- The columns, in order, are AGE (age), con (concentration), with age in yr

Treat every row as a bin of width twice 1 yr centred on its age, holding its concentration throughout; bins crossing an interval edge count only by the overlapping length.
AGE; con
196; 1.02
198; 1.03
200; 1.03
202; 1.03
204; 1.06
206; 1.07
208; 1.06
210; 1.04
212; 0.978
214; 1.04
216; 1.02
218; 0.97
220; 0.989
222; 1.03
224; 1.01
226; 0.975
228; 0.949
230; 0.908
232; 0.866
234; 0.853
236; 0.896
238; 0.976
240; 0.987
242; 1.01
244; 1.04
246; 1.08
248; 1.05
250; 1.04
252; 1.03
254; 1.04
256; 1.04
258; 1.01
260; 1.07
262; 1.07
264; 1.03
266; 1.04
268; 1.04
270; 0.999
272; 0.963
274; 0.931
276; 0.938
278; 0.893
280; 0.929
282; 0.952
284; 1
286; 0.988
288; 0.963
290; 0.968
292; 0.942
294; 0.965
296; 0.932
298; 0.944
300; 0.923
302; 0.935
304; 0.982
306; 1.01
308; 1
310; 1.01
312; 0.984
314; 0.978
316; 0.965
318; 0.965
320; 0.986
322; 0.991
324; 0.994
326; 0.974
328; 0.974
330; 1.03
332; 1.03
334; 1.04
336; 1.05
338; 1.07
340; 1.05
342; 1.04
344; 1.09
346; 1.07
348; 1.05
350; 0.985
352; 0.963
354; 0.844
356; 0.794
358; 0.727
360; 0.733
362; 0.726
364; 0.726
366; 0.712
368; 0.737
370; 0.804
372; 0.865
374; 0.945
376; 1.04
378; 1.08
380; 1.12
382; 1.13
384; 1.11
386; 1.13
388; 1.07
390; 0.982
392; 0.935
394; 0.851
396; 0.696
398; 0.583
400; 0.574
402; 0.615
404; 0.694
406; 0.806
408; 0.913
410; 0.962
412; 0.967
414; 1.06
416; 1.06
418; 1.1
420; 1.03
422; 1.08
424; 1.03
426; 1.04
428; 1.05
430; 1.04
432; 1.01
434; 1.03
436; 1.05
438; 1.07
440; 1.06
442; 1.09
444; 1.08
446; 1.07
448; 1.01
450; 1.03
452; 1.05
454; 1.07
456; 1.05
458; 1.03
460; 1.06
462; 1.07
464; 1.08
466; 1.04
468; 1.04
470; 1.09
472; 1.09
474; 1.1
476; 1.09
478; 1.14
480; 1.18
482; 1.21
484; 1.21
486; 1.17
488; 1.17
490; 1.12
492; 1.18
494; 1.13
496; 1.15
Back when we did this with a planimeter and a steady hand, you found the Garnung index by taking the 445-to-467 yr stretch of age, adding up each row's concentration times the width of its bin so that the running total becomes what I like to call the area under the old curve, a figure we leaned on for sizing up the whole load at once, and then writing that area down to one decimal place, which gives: 23.1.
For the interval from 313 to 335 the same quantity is 21.9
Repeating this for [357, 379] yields 18.2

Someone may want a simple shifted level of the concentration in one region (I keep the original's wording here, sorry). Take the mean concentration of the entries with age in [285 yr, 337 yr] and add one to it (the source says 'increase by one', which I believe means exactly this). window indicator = 1.98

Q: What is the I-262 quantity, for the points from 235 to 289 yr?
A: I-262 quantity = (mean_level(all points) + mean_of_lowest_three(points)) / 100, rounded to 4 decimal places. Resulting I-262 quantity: 0.0191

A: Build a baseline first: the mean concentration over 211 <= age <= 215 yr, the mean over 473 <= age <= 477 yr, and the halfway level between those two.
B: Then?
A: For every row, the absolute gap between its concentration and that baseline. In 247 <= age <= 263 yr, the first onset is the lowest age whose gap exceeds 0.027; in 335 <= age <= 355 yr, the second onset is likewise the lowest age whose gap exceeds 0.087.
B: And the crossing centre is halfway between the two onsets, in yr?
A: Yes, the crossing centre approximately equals 305 yr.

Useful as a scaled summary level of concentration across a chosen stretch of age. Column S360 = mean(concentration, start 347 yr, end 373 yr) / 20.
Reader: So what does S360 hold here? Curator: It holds 0.0410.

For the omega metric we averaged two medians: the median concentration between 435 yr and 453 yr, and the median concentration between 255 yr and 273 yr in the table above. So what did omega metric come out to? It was 1.05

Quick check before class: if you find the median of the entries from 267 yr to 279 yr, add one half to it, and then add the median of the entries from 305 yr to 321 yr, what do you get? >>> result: 2.44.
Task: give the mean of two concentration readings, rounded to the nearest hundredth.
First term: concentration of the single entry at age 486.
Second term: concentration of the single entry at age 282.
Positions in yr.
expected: 1.06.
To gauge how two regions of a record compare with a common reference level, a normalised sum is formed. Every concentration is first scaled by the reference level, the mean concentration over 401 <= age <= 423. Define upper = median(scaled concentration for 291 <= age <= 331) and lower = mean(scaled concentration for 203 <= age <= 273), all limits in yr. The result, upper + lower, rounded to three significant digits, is 2.12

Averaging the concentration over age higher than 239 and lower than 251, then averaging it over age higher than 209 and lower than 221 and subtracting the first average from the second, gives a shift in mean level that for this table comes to -0.028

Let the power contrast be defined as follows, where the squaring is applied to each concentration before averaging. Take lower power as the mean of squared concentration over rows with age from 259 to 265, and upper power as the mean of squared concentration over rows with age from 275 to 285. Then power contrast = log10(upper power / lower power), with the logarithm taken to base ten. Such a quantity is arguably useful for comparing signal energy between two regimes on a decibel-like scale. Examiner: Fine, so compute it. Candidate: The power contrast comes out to -0.10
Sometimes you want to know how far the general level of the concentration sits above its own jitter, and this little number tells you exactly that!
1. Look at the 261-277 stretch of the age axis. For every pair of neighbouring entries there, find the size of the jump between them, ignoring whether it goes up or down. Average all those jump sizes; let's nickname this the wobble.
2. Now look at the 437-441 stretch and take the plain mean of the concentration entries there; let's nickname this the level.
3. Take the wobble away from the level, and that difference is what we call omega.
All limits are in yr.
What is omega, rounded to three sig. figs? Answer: 1.04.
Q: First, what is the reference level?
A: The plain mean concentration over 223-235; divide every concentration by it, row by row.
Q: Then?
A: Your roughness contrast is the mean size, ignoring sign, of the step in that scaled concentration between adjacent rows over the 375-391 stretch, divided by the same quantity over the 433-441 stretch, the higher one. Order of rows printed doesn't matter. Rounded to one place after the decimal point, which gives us 2.4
